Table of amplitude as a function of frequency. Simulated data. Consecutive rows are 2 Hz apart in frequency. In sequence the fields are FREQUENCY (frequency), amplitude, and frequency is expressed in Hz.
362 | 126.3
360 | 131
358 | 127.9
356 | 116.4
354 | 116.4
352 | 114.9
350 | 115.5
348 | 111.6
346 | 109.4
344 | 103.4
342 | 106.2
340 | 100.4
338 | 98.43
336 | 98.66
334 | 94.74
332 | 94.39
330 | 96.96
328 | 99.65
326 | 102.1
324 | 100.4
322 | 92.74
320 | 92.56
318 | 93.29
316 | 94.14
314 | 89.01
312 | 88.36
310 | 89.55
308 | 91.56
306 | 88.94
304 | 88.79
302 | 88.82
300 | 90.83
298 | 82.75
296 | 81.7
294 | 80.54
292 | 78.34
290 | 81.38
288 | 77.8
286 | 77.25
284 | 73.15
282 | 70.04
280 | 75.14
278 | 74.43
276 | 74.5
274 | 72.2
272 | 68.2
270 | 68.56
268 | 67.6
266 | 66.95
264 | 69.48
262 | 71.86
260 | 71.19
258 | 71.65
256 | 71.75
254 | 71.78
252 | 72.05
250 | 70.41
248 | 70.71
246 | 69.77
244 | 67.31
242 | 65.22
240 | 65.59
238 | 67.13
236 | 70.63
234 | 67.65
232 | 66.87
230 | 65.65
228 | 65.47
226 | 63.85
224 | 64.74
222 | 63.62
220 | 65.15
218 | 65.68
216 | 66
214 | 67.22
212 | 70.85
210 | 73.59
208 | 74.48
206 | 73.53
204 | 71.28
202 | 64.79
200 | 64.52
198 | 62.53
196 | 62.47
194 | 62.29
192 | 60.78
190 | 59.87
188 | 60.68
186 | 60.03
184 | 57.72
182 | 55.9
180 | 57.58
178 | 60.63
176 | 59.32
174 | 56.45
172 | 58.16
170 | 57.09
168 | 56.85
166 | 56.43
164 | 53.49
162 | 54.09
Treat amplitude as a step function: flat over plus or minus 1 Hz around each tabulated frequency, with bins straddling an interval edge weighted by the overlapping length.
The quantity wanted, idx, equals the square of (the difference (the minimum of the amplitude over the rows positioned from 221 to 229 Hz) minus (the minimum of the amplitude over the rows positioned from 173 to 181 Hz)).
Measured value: 51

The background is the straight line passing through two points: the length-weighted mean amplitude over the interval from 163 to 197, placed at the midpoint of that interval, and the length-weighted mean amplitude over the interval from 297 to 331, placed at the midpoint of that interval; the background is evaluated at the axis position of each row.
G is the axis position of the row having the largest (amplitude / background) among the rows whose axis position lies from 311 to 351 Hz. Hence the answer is 350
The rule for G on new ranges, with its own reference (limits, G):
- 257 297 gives 290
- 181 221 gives 208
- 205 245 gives 208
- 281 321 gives 300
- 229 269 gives 236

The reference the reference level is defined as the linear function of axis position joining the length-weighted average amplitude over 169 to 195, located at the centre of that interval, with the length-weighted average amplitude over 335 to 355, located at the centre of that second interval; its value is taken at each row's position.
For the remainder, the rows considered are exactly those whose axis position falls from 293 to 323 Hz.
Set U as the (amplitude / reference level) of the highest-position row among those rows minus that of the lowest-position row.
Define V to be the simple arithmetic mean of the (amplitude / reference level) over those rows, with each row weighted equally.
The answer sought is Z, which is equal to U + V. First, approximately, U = 0.05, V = 0.921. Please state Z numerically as 0.97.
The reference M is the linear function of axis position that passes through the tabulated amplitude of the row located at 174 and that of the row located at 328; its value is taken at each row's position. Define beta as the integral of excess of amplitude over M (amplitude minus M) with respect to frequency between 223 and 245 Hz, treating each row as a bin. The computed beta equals -152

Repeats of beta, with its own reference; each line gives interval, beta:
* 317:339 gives -64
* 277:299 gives -240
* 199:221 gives 50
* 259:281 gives -274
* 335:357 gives 79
